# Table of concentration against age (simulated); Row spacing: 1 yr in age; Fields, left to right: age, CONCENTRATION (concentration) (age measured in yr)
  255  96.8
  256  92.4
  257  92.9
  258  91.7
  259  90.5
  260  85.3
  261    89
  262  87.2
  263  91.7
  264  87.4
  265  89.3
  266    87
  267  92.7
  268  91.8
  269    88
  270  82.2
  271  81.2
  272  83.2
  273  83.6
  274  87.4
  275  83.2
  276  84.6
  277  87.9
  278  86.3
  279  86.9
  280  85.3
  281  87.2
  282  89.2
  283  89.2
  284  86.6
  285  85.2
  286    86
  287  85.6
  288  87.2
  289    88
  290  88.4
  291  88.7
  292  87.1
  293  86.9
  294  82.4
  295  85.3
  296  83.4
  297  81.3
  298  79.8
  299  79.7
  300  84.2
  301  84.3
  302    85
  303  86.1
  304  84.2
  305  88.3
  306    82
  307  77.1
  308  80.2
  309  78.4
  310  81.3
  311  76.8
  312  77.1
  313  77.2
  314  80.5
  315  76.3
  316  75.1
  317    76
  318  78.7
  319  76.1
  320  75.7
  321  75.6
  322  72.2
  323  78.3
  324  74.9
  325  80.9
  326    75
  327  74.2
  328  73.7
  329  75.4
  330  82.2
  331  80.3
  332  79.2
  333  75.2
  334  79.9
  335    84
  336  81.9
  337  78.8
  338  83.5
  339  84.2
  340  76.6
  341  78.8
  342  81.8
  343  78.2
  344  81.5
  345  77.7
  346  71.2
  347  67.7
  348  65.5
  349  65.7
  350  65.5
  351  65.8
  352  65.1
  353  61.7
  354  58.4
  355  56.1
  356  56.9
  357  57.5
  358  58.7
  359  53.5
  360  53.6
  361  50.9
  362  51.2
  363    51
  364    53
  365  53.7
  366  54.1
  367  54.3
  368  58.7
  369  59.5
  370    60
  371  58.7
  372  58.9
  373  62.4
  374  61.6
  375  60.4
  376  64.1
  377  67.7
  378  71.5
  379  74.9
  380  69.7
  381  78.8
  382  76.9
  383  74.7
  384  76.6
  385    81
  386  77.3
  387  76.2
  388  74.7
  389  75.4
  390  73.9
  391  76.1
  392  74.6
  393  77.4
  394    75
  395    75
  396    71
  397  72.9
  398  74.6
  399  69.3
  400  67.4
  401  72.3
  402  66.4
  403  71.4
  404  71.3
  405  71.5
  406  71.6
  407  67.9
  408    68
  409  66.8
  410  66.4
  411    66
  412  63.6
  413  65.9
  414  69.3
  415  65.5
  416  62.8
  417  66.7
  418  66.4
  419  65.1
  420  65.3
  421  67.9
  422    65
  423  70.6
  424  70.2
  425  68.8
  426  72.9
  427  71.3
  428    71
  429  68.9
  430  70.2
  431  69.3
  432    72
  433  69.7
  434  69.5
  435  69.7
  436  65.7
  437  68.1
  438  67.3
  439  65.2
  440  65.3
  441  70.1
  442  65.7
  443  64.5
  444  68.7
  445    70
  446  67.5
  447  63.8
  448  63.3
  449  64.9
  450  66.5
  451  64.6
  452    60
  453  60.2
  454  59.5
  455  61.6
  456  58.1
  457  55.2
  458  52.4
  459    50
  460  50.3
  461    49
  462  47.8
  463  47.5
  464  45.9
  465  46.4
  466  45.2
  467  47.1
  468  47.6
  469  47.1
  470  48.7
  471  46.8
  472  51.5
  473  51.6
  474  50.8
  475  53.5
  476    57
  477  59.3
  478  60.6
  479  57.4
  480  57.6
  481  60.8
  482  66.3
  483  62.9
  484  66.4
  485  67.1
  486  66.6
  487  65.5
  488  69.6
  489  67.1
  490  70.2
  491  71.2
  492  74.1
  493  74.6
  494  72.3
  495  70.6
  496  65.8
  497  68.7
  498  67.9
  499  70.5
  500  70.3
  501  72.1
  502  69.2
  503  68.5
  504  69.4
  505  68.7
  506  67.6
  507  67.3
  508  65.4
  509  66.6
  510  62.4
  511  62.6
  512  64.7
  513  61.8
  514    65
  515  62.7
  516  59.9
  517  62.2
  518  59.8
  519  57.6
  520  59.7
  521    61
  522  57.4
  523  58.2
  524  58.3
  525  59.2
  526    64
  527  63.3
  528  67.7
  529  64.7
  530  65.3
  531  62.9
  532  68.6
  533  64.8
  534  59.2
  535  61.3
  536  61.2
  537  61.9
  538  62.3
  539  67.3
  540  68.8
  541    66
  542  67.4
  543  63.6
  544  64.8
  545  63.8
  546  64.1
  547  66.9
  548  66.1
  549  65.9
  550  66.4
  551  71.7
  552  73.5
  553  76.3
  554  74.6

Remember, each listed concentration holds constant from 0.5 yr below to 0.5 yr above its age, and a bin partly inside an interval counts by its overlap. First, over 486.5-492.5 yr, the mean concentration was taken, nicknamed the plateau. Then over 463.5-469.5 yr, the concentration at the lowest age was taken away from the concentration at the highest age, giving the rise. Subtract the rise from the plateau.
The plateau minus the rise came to 68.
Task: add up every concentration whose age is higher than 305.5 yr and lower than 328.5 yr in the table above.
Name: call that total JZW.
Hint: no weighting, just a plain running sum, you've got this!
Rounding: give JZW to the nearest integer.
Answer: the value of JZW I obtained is 1773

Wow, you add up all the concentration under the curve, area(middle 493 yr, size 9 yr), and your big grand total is 635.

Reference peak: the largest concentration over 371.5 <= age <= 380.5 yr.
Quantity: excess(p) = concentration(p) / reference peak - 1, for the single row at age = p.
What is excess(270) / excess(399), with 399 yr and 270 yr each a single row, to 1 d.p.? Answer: -1.3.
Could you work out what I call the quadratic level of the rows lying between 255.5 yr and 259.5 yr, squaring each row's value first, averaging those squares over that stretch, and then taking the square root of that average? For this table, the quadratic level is 92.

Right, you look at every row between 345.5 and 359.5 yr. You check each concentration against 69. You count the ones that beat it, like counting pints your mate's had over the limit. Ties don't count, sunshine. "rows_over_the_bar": 1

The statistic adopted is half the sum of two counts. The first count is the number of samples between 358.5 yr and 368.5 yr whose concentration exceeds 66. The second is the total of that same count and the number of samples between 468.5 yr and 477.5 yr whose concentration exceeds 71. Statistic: 0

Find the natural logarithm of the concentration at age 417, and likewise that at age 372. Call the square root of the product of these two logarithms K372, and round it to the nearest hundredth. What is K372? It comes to 4.14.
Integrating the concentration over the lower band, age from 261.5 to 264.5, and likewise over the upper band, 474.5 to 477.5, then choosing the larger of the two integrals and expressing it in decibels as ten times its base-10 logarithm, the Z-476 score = 24.3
